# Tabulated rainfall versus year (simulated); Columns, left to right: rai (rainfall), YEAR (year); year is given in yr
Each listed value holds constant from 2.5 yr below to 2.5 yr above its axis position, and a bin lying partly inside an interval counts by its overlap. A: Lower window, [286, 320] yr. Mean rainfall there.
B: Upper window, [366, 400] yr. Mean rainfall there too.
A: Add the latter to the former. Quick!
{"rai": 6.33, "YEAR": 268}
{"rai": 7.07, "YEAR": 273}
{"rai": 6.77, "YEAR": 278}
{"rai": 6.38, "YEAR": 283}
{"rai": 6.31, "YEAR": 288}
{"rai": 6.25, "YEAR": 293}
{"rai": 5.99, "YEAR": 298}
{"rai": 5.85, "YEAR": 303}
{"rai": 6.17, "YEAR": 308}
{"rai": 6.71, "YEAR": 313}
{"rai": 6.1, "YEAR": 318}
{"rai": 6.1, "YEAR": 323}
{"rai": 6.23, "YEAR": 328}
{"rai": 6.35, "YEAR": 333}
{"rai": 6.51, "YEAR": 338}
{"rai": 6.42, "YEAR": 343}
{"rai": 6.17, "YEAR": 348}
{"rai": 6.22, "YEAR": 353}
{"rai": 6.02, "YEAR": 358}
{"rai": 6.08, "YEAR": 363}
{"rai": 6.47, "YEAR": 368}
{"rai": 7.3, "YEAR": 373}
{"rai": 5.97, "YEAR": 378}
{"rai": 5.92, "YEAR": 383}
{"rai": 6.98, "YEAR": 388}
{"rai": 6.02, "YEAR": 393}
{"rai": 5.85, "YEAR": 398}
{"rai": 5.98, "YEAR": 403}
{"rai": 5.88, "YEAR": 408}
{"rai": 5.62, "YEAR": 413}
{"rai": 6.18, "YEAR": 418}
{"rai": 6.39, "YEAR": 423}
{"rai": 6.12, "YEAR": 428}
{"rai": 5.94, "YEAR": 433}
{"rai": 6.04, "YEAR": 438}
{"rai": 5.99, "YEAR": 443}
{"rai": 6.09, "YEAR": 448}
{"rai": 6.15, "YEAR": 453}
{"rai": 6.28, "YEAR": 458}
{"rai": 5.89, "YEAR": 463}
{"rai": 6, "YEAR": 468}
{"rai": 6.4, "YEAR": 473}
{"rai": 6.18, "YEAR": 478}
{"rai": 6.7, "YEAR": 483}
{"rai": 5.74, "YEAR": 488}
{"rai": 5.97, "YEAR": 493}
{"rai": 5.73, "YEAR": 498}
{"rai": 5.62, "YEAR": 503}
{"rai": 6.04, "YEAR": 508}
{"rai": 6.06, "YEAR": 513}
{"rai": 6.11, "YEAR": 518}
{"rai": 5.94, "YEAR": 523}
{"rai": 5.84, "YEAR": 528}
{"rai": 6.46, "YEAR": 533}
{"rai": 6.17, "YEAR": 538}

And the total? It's 12.6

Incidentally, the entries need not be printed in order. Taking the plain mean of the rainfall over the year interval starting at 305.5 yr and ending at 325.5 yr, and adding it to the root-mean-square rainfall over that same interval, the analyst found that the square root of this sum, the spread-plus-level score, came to 3.54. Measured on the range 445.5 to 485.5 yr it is 3.53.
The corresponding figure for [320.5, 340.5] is 3.55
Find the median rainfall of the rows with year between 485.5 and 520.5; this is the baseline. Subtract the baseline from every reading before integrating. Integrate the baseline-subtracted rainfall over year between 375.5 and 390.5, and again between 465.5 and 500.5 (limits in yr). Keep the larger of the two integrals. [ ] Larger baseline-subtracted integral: 4.8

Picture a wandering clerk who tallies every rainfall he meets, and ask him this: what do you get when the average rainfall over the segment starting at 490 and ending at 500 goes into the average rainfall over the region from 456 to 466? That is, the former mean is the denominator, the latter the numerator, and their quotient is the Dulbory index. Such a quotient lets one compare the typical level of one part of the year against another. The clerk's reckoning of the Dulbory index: 1.04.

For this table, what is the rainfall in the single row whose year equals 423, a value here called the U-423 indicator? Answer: 6.39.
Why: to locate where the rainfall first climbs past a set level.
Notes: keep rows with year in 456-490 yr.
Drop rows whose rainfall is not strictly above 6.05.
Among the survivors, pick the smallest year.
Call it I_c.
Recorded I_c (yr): 458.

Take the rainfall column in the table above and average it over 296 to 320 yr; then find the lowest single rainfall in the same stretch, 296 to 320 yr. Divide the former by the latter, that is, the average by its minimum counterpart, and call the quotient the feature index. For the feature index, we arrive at 1.05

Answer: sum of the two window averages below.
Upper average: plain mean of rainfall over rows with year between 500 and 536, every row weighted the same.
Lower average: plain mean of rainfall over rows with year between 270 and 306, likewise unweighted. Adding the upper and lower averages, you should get 12.38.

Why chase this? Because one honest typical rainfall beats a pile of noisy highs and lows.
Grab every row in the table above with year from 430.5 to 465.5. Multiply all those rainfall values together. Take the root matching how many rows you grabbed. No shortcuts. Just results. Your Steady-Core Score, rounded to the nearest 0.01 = 6.05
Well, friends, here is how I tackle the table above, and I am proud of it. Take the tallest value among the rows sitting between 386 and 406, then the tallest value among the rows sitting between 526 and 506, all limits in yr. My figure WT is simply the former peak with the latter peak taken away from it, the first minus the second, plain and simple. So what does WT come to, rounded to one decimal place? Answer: 0.9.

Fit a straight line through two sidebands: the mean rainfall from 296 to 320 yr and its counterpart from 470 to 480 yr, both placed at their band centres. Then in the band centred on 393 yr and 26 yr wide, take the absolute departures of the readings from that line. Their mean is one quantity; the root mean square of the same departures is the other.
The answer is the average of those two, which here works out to 0.4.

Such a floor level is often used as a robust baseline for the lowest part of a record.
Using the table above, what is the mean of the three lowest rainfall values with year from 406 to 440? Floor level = 5.81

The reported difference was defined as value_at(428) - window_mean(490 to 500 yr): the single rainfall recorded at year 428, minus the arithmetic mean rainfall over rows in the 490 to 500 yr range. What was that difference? 0.27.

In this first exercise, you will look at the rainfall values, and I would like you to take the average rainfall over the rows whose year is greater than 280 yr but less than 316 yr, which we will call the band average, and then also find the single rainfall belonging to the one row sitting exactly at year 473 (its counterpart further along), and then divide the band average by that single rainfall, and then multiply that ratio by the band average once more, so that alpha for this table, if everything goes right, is 6.1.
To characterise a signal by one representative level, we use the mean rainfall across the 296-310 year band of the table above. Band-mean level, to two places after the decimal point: 6.00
